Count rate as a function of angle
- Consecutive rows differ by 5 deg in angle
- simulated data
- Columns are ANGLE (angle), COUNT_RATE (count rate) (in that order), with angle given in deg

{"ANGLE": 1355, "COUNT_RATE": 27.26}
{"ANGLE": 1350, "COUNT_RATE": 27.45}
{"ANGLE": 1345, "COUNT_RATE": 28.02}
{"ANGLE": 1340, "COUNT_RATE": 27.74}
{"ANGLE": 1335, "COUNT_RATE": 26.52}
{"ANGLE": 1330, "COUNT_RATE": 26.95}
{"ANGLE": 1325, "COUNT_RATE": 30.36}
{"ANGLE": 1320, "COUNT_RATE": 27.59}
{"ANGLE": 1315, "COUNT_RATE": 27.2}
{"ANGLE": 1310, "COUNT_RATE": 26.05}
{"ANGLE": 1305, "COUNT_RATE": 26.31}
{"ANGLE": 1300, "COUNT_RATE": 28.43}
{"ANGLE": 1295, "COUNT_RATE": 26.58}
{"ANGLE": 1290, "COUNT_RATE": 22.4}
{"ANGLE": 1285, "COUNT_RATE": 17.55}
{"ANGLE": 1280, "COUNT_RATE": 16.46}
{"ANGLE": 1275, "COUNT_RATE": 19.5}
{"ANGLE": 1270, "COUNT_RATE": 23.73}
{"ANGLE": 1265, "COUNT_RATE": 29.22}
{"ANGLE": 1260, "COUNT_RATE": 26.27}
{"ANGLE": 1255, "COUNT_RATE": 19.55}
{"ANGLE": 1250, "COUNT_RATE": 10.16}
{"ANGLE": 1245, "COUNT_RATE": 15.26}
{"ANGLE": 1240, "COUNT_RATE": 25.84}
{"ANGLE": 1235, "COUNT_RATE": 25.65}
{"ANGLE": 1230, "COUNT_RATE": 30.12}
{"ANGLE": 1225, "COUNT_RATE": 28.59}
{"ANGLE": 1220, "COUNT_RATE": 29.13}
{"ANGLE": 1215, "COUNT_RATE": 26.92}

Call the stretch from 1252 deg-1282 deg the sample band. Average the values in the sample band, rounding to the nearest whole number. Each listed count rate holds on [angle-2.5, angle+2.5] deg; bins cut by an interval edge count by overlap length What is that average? 22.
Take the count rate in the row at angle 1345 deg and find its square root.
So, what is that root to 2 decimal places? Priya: 5.29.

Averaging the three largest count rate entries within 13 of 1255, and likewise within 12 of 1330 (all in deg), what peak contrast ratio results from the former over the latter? 0.88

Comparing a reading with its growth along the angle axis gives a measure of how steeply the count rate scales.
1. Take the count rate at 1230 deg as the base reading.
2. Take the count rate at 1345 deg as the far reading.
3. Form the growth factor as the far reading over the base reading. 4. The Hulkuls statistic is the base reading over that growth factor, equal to 32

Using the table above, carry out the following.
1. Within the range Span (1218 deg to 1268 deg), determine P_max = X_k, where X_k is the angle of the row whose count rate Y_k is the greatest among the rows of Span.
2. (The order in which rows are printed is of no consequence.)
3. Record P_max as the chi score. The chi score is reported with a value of 1230 deg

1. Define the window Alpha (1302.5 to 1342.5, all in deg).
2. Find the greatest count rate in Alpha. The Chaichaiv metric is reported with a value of 30.36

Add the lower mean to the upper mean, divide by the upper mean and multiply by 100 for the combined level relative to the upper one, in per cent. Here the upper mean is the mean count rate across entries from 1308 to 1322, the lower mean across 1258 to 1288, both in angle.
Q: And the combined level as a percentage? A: 182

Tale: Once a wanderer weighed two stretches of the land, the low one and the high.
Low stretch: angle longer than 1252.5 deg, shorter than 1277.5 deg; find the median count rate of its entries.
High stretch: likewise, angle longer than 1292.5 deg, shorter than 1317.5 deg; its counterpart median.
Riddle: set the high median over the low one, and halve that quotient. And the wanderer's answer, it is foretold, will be 0.56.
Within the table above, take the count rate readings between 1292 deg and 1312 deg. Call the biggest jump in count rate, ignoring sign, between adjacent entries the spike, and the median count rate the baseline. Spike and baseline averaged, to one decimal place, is 14.3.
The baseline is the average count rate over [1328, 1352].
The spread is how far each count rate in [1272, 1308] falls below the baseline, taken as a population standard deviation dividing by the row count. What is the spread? 4.4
